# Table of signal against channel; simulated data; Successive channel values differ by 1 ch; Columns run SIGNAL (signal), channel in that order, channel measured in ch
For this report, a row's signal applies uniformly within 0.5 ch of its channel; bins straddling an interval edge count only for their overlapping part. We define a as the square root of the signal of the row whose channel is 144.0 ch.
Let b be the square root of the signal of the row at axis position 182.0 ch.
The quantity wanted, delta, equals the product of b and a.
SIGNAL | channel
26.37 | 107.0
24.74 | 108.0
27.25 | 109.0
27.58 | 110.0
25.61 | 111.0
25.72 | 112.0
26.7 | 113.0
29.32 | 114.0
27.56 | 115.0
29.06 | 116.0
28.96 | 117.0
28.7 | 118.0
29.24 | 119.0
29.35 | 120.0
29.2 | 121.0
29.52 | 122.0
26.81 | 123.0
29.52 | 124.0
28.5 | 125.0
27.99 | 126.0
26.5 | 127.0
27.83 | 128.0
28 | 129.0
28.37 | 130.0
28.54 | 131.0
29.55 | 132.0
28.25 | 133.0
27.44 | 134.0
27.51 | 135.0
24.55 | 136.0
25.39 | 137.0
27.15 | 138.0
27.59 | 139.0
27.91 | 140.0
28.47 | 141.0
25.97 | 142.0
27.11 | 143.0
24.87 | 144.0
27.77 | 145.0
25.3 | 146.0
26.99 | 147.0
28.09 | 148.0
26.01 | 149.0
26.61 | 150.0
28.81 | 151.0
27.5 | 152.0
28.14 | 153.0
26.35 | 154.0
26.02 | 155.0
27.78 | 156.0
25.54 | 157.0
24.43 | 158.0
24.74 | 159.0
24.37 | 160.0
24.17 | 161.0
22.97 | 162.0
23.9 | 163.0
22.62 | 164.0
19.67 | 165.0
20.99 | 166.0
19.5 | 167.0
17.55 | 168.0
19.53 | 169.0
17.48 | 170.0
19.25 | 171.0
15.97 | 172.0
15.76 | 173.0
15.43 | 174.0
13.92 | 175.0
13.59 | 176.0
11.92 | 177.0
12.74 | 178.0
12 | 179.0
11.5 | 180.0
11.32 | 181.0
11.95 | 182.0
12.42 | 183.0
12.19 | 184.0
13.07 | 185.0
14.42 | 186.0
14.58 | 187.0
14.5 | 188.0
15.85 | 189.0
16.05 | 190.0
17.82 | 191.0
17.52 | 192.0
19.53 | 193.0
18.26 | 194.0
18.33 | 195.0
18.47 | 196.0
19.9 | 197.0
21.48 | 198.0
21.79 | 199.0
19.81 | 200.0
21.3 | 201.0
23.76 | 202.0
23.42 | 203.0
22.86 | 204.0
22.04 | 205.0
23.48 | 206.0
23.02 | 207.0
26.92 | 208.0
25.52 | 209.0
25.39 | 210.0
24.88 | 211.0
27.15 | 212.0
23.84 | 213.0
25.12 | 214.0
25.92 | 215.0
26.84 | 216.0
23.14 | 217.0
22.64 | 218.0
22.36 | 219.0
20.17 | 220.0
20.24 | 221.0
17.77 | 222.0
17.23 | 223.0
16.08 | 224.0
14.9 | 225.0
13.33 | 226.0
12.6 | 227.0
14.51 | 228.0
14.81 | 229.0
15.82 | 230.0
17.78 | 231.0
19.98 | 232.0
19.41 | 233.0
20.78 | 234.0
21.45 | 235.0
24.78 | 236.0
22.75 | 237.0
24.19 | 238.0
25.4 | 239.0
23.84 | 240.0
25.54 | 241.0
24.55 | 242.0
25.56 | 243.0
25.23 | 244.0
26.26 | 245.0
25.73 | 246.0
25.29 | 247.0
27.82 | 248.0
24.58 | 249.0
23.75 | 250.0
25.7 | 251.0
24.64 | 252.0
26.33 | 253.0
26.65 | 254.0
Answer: 17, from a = 4.99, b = 3.5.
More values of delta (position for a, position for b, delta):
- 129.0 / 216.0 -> 27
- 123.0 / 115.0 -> 27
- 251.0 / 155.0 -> 26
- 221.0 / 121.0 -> 24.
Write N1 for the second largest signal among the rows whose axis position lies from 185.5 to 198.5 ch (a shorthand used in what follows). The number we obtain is 19.9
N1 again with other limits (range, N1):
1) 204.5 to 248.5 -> 27.15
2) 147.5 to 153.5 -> 28.14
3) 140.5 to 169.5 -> 28.47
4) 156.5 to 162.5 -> 24.74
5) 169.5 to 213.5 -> 26.92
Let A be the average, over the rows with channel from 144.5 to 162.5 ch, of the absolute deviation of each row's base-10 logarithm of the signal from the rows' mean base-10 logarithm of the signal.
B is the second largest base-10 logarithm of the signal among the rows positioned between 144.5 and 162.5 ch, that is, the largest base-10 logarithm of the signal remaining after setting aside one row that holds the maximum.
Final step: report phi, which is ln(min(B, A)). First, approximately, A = 0.02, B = 1.45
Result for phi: -3.8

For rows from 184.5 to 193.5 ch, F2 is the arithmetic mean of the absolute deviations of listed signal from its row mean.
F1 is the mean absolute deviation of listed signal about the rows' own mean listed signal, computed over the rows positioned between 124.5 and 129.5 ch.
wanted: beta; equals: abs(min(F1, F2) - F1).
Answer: 0.00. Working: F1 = 0.5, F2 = 1.6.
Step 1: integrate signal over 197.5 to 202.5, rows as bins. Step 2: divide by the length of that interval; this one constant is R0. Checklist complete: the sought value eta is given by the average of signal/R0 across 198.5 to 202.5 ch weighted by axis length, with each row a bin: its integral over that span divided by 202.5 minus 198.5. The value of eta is 1.0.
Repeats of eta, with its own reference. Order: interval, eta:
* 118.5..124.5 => 1.3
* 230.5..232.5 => 0.9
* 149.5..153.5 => 1.3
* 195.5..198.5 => 0.9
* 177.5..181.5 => 0.5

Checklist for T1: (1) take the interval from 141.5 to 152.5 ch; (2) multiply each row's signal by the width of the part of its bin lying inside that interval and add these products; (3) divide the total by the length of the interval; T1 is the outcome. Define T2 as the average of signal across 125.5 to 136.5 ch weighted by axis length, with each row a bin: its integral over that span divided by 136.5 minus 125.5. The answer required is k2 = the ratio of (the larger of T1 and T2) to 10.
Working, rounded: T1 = 27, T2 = 28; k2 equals 2.77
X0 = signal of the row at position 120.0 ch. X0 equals 29.35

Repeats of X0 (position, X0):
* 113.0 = 26.7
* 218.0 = 22.64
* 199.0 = 21.79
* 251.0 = 25.7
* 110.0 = 27.58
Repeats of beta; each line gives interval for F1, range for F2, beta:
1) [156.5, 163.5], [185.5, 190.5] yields 0.00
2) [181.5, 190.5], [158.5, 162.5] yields 0.77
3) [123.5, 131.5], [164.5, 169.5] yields 0.00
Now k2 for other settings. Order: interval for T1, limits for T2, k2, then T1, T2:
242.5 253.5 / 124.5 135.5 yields 2.80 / 26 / 28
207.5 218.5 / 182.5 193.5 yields 2.52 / 25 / 15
